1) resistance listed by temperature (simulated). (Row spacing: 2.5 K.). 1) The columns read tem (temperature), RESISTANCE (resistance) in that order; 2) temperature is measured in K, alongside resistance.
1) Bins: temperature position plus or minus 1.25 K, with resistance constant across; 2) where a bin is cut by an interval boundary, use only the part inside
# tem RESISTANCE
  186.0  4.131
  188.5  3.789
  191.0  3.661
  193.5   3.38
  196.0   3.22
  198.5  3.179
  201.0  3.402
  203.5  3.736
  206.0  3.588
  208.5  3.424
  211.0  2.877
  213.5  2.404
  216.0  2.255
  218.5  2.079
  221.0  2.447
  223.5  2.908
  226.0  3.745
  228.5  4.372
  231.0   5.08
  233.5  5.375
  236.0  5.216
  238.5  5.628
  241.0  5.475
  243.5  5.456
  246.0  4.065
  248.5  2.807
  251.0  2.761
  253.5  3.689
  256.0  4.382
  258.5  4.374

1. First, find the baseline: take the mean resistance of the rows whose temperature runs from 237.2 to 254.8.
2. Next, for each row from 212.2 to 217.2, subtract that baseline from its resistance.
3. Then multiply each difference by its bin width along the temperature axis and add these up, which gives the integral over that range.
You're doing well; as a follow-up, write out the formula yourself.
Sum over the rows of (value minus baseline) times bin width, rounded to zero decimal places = -10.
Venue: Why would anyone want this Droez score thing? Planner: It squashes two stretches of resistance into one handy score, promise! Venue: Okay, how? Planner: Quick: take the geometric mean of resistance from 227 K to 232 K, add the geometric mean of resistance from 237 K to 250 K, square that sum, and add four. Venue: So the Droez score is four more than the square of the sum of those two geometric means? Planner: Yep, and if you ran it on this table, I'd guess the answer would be 90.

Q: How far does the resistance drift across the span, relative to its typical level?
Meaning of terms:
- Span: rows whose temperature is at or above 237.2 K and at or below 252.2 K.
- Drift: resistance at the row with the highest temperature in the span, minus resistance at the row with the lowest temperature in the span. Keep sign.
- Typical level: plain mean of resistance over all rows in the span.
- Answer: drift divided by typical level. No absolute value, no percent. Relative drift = -0.66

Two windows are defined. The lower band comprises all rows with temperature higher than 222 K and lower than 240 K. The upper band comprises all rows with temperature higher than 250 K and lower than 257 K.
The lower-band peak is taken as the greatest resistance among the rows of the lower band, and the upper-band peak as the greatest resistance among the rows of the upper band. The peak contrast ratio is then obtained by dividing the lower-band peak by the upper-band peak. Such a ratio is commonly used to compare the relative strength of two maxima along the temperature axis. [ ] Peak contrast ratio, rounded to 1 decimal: 1.3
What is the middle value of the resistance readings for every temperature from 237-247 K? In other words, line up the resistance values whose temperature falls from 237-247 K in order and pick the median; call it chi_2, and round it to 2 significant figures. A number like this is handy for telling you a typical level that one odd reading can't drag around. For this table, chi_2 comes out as 5.5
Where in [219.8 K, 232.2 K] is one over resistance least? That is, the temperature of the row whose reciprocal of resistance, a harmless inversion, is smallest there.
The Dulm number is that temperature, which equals 231.0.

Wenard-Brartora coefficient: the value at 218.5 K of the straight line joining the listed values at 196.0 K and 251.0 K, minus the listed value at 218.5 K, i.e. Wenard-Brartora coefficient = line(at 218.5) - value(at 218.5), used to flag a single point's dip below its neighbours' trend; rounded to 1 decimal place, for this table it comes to 1.0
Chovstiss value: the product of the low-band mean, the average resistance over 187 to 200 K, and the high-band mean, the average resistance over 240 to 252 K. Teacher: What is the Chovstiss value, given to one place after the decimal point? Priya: 14.2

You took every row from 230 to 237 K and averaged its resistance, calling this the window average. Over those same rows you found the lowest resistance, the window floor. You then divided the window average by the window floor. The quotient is 1.03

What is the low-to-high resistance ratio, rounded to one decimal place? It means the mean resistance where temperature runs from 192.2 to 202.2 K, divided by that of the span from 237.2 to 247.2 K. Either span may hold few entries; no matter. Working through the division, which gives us 0.6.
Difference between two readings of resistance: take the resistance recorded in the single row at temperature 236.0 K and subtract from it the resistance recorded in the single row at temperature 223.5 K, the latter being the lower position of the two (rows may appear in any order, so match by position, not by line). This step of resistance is 2.3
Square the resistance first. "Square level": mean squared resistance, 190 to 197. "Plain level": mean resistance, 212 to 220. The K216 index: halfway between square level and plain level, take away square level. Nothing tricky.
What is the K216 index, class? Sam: -4.7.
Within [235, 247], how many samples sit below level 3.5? 0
